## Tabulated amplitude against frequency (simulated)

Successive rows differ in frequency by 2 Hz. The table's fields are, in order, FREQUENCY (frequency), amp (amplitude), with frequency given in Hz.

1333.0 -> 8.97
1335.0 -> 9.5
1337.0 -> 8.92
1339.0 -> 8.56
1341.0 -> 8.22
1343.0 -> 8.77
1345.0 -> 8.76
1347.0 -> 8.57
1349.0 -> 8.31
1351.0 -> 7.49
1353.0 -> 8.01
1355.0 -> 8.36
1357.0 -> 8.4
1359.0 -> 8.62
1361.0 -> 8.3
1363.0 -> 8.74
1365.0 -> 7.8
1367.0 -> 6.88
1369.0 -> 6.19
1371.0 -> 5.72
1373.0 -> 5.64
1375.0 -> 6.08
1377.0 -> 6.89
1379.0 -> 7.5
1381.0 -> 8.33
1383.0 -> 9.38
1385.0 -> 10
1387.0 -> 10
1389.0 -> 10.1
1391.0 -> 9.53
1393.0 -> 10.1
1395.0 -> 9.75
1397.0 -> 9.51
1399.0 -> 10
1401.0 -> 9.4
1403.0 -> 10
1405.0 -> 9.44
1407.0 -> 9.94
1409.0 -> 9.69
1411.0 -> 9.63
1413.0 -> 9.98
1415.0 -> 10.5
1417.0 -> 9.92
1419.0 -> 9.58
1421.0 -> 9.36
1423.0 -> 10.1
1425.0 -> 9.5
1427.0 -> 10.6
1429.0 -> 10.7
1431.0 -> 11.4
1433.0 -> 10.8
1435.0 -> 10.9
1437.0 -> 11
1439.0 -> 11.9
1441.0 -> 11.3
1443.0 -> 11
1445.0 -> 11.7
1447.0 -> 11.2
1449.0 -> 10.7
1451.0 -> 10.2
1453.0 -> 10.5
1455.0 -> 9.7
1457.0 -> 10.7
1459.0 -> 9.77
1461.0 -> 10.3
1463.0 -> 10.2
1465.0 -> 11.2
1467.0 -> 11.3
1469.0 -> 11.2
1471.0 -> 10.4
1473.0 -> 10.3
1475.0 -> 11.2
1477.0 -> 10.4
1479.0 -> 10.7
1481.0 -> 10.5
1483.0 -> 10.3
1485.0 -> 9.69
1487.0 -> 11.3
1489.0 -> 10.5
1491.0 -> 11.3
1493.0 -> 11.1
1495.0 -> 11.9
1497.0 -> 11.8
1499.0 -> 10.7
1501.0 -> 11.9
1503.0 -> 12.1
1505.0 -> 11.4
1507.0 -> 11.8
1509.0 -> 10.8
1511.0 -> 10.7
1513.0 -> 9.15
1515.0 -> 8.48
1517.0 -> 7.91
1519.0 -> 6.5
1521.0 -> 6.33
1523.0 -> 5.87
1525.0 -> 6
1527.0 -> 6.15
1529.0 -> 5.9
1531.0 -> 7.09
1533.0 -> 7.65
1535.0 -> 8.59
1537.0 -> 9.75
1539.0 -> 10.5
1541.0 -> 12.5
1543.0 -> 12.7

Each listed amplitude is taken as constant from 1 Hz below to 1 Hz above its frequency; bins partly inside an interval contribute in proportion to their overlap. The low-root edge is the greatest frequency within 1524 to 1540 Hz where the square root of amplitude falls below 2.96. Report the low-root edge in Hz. 1535.0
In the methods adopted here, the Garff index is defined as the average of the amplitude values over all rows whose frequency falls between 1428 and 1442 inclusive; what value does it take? 11.1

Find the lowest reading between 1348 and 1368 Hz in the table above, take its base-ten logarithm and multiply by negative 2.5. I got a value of -2.09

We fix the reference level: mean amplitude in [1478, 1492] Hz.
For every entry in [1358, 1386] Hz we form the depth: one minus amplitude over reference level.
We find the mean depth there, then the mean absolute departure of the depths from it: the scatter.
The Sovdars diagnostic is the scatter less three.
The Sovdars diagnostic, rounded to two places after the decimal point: -2.89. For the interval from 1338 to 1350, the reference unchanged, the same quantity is -2.98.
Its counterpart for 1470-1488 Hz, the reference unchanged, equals -2.97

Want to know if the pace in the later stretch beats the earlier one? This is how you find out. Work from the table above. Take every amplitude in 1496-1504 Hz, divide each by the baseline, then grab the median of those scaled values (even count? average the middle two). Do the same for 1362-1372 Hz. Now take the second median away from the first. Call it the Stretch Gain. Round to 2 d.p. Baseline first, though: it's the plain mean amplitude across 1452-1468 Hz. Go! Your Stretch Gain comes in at 0.48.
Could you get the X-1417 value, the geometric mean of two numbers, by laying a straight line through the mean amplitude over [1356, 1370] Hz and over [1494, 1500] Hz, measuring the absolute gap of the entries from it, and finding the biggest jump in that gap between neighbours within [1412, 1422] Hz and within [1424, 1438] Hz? 0.80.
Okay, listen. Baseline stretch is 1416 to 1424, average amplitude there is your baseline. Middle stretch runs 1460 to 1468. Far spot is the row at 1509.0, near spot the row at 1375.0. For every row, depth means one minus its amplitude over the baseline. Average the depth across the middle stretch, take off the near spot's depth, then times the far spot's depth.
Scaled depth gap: 0.052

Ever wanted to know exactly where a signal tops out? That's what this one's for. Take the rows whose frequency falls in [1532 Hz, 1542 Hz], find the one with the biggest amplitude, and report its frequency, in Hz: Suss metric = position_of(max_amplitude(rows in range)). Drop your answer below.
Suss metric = 1541.0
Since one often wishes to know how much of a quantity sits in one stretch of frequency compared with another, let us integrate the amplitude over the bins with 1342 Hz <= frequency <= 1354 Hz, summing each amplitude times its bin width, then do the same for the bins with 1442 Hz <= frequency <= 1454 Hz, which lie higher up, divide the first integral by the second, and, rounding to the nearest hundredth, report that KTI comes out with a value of 0.76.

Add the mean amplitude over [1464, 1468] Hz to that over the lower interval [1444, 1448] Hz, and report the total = 22.7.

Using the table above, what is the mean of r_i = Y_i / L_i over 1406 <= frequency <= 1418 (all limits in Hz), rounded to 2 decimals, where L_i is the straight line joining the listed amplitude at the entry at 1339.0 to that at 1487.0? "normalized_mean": 1.00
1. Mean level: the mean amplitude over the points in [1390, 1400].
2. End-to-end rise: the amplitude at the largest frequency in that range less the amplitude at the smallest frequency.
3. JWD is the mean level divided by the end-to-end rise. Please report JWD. 21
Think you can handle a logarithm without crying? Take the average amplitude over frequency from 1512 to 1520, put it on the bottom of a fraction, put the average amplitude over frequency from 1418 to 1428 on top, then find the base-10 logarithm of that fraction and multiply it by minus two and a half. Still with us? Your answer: -0.22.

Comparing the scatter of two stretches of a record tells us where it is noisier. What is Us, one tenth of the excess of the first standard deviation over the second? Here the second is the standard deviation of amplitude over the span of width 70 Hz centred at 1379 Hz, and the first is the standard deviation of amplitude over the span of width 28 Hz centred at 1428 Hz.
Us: -0.06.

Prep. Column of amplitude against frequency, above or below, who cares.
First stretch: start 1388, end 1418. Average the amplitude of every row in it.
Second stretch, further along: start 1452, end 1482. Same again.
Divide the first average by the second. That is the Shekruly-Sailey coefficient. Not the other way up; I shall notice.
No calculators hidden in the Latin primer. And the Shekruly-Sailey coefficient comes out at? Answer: 0.93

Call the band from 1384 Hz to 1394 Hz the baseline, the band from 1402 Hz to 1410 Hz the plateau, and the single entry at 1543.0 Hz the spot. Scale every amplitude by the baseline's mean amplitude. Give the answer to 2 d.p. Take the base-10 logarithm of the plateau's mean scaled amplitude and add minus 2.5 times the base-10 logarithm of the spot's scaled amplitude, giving -0.27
